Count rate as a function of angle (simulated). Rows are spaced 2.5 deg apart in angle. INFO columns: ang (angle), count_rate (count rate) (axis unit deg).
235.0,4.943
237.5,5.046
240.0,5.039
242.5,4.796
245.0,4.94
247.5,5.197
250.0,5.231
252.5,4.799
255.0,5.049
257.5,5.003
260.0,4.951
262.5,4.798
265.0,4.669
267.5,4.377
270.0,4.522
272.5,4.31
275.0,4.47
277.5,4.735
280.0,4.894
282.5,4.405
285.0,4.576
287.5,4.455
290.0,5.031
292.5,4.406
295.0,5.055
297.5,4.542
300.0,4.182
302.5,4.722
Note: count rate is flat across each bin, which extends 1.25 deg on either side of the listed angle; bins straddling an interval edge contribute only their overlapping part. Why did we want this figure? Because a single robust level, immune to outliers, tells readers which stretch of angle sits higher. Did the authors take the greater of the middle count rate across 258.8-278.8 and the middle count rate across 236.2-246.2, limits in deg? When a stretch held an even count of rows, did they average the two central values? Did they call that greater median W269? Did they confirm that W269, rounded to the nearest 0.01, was 4.99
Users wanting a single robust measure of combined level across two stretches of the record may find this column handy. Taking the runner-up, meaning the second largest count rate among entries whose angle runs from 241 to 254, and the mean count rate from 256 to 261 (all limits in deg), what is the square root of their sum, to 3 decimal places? 3.190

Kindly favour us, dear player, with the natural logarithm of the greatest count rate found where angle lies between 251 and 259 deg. 1.62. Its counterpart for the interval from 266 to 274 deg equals 1.51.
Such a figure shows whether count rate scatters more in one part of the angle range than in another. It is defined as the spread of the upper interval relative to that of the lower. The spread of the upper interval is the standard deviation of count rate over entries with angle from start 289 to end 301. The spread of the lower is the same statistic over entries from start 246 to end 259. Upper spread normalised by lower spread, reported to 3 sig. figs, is 2.24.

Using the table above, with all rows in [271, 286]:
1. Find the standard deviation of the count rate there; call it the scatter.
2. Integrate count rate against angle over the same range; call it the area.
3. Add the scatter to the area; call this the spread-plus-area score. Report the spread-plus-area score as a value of 69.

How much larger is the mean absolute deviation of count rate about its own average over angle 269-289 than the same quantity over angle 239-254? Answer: -0.01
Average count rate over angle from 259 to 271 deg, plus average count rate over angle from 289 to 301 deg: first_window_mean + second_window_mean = 9.3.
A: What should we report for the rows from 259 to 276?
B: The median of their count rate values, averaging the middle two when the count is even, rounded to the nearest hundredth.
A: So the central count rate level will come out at 4.52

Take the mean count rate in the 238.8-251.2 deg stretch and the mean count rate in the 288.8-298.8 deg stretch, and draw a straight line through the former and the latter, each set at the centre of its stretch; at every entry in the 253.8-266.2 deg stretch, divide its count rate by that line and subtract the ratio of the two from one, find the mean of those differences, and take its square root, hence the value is 0.11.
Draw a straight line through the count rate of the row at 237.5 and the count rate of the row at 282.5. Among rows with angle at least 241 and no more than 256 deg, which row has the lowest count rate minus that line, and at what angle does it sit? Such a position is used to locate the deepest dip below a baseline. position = 242.5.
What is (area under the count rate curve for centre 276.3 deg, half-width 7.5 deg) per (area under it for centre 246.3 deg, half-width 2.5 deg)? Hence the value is 2.7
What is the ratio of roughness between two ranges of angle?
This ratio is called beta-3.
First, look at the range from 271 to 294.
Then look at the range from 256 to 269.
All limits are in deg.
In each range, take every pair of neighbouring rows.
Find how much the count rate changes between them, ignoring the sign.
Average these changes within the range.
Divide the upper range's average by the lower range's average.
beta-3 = 2.0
